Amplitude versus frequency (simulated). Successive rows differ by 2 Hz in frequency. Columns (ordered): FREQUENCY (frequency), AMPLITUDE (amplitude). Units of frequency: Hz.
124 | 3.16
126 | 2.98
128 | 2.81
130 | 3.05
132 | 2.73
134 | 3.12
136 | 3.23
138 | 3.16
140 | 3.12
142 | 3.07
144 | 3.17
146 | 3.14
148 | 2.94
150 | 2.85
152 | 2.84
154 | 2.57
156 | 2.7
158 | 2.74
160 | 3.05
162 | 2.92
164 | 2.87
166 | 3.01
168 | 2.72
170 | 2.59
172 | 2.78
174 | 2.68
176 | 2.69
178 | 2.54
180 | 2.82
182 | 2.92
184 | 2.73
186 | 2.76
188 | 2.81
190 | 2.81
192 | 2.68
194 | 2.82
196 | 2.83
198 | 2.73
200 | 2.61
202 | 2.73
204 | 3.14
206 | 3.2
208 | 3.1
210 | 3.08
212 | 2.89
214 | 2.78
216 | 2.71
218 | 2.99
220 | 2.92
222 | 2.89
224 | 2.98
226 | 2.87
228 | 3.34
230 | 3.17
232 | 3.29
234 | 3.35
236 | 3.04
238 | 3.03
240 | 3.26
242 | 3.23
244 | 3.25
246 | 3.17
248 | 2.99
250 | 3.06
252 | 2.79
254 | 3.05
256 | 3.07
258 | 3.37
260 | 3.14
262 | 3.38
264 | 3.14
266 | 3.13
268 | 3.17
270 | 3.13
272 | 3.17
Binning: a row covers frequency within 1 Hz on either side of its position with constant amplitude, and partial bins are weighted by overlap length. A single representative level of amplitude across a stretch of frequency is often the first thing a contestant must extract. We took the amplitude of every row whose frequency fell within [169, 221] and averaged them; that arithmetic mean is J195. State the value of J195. 2.82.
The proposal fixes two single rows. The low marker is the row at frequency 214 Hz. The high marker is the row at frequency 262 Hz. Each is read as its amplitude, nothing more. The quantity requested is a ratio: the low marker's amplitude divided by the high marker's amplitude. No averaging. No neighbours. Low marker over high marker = 0.82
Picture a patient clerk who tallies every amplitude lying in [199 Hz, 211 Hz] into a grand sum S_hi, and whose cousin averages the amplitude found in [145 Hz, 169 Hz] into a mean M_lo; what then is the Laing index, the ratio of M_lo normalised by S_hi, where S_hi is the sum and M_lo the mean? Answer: 0.16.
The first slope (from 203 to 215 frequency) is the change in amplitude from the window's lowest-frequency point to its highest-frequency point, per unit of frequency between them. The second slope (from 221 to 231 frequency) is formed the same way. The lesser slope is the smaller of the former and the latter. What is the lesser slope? -0.036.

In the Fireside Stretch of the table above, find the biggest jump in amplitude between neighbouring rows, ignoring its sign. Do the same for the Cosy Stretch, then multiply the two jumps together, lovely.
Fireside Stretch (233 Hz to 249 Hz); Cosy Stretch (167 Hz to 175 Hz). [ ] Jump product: 0.059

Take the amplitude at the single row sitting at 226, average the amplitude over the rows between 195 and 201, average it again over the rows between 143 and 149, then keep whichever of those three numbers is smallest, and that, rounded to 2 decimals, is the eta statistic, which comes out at 2.72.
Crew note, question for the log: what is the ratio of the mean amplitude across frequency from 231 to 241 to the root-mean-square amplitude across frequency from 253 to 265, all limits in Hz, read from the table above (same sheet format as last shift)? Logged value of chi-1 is 1.00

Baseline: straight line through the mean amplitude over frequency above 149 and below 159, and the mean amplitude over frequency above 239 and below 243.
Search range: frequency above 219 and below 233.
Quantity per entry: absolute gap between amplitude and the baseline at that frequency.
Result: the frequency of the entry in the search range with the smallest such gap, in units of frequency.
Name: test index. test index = 230 Hz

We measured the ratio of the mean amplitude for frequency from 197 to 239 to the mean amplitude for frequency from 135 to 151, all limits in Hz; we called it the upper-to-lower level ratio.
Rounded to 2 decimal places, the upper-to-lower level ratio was 0.97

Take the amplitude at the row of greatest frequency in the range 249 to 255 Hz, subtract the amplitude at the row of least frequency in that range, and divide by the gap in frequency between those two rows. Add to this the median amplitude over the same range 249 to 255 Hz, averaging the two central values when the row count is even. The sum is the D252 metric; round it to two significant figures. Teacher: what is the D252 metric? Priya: 3.0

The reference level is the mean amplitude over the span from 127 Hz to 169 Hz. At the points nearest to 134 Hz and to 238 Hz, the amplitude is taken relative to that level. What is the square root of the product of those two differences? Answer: 0.124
